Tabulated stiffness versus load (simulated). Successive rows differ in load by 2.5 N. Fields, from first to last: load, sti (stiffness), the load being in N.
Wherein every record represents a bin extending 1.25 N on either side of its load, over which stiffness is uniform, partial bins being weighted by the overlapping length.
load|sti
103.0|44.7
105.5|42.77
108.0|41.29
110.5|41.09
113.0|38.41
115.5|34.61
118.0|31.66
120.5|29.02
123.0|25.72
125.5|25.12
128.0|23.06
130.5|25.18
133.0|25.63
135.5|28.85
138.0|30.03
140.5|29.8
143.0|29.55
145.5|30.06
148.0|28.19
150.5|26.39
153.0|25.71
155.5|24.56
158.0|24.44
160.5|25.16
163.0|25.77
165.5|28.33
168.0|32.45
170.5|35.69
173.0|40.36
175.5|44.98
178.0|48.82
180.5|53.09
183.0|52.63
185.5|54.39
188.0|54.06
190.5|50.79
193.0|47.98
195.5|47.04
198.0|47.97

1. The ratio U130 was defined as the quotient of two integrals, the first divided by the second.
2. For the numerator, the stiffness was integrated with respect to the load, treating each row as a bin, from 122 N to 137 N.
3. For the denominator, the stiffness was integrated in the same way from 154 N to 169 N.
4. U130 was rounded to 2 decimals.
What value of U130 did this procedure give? 0.96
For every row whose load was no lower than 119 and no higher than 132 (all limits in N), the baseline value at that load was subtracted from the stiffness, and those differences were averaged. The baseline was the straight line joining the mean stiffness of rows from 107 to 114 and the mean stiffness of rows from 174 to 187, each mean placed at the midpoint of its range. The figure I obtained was -17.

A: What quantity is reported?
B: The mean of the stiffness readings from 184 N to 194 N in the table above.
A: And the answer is 52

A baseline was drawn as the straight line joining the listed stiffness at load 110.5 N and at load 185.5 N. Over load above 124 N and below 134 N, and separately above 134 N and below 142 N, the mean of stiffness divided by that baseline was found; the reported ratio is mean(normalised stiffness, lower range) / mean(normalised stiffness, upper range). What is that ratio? 0.87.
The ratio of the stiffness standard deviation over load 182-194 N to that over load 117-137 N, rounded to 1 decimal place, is 0.9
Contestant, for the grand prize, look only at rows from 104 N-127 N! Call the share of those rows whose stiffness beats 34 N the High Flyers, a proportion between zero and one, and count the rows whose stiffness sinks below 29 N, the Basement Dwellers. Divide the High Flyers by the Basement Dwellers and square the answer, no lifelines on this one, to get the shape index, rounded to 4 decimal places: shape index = 0.0772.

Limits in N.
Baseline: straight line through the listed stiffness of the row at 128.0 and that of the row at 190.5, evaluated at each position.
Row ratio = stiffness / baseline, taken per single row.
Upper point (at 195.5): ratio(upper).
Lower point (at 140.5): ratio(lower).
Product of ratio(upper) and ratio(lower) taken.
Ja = 0.92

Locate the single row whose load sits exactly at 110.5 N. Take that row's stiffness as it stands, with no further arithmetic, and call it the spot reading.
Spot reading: 41.09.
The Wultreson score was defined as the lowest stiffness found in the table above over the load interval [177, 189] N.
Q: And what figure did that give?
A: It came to 48.82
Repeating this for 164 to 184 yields 28.33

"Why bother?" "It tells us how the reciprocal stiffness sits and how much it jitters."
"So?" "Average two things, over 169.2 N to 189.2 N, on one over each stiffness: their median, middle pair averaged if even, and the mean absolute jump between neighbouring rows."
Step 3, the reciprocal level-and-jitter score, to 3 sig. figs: 0.0106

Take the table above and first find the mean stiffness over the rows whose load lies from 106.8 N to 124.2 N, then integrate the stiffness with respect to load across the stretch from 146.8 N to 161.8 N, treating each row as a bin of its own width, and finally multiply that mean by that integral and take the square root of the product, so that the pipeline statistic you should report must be 115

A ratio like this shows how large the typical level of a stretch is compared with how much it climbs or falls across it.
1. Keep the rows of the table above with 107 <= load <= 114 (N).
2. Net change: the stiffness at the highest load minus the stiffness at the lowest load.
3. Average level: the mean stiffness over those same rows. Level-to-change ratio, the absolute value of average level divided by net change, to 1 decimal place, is 14.0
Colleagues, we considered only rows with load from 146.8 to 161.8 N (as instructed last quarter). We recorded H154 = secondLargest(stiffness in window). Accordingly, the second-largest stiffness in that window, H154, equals 26.39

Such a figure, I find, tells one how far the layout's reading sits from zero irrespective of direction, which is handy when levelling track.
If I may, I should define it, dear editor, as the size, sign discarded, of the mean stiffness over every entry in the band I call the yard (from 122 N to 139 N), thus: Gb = 26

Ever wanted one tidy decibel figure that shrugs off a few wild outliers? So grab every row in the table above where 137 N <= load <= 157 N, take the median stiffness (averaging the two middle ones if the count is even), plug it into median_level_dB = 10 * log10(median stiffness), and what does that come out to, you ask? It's 14.6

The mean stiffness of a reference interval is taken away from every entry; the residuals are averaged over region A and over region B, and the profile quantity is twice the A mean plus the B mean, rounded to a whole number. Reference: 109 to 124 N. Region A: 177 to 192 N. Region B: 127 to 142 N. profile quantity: 31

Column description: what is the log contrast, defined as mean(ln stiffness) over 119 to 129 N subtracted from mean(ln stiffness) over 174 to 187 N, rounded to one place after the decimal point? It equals 0.7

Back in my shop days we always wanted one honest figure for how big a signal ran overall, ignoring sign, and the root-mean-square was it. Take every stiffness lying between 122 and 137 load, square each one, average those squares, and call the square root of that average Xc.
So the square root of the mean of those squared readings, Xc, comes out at 25.7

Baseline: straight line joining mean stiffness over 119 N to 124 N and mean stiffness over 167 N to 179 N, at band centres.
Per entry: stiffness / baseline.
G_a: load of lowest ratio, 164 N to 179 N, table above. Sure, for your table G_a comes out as 165.5 N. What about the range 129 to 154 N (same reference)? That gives 153.0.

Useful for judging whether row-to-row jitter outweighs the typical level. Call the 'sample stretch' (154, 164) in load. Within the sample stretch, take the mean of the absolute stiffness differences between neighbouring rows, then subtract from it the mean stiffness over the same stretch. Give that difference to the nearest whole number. -24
